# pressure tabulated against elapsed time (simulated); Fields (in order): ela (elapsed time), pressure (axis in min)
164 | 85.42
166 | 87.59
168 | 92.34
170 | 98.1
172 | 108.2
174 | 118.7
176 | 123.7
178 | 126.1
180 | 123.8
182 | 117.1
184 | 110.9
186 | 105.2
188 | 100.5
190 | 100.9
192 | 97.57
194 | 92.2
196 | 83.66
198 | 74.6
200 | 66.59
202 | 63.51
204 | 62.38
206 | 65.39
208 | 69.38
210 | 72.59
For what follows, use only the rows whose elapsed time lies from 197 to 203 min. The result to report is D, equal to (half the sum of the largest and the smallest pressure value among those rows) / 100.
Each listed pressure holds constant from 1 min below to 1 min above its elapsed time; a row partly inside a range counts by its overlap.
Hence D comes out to 0.69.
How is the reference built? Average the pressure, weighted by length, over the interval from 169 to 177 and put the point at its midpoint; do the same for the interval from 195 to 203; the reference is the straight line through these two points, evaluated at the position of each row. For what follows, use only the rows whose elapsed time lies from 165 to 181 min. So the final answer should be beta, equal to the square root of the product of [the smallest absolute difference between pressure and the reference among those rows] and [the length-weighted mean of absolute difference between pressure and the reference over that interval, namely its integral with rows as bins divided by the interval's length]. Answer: 10.4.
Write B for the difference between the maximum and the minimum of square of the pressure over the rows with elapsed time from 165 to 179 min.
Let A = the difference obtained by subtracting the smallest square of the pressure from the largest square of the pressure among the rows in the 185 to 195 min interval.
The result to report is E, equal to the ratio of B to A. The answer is 3.2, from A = 2566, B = 8229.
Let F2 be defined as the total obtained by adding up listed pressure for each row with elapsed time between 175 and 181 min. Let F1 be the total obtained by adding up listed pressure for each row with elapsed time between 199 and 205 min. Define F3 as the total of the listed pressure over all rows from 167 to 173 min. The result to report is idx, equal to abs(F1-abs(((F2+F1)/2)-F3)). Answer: 177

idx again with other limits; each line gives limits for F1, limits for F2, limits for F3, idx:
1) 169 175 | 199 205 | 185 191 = 277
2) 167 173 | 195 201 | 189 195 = 270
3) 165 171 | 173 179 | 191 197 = 228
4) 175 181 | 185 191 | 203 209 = 231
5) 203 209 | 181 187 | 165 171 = 184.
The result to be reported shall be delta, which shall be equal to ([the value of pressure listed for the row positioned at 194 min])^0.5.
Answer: 9.6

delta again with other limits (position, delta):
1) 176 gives 11.1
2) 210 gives 8.5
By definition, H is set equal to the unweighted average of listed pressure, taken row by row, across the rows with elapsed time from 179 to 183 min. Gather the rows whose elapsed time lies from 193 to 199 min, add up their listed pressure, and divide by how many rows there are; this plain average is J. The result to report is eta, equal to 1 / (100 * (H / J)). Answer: 0.007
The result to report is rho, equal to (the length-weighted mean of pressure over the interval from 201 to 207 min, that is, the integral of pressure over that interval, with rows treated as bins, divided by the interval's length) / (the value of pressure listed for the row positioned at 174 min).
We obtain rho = 0.5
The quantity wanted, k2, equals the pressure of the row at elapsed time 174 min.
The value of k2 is 118.7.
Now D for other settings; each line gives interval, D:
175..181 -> 1.25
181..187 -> 1.11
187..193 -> 0.99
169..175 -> 1.08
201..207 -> 0.64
